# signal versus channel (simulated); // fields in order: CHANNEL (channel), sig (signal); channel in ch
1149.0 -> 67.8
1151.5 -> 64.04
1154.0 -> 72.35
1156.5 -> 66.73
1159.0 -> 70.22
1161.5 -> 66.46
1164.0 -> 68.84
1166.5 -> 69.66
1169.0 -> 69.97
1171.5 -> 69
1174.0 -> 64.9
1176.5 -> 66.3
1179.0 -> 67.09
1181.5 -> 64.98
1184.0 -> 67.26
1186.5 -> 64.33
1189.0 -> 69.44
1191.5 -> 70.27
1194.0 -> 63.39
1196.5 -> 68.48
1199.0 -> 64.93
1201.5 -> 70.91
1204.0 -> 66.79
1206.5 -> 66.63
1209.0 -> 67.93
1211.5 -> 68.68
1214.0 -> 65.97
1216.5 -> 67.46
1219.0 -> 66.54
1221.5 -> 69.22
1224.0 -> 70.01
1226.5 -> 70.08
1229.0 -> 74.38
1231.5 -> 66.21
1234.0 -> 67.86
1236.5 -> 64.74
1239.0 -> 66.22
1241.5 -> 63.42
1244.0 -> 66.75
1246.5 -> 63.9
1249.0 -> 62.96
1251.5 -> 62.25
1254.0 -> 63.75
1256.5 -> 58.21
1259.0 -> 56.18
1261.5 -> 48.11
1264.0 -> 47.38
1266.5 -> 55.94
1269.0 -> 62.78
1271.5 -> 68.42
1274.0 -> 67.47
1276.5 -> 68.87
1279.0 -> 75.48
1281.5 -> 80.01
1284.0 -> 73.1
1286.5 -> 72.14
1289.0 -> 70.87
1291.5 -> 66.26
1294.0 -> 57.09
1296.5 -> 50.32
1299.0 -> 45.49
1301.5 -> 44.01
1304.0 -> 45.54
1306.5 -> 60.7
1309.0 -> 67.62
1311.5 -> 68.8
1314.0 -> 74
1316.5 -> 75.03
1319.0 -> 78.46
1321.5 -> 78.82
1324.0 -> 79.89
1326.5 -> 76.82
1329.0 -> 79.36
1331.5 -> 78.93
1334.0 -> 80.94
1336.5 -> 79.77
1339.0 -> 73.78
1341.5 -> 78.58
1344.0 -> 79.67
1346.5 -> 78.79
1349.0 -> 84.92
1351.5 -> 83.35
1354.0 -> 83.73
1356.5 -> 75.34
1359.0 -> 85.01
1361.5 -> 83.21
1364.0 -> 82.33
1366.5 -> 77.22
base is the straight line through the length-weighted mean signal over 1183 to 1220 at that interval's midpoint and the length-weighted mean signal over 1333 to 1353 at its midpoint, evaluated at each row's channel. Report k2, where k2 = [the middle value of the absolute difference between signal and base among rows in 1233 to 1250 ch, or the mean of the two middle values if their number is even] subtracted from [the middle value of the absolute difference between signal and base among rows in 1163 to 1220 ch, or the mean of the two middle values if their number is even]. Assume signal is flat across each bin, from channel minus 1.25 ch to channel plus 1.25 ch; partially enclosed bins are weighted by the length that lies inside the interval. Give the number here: -4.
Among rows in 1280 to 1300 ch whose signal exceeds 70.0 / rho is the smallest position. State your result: 1281.5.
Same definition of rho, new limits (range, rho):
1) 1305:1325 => 1314.0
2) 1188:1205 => 1191.5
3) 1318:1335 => 1319.0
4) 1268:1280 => 1279.0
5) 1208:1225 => 1224.0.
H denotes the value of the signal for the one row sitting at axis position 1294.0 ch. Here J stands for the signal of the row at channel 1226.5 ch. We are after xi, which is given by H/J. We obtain 0.81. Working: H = 57.09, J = 70.08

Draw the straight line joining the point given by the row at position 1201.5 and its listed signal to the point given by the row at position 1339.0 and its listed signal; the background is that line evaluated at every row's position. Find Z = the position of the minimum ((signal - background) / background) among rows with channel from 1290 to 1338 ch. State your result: 1301.5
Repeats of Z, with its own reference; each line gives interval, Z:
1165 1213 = 1194.0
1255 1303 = 1301.5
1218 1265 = 1264.0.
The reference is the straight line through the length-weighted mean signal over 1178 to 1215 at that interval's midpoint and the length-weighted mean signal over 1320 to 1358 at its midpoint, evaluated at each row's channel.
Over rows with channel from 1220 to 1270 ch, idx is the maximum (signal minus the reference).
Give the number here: 4.4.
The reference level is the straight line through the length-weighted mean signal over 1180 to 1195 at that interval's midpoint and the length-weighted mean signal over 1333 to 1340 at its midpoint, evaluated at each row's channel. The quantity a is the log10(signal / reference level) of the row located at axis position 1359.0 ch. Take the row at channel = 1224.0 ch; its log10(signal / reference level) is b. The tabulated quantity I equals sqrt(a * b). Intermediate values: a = 0.027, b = 0.003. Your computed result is 0.009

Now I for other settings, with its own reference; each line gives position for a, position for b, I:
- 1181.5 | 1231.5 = 0.014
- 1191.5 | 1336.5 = 0.013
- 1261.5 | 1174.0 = 0.029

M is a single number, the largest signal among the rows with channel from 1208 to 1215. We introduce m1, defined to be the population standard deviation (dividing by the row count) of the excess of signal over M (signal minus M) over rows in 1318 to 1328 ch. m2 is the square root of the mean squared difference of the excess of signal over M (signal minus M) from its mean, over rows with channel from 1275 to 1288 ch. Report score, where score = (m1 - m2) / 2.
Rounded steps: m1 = 1.1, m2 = 4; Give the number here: -1.3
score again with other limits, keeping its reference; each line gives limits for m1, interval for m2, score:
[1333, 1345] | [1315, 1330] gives 0.4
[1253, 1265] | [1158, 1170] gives 2.4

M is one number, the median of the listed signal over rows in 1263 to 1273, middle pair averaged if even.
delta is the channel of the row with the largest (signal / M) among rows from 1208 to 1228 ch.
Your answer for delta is 1226.5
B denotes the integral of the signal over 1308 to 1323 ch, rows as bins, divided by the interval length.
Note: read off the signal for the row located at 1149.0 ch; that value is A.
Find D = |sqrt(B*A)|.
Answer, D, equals 70.8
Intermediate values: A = 67.8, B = 74.0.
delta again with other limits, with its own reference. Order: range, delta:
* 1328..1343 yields 1334.0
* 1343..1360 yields 1359.0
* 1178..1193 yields 1191.5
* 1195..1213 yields 1201.5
